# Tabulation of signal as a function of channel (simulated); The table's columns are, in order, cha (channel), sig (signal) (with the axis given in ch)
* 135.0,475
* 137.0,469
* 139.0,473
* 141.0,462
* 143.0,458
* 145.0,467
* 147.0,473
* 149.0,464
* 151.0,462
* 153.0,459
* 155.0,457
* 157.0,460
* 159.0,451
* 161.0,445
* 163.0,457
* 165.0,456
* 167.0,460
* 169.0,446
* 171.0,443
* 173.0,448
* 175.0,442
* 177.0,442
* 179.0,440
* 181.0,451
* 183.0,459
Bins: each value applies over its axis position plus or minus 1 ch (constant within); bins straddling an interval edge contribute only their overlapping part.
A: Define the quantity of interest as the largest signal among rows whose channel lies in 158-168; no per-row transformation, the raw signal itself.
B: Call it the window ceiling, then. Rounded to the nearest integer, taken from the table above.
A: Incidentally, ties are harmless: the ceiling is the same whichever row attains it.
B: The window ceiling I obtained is 460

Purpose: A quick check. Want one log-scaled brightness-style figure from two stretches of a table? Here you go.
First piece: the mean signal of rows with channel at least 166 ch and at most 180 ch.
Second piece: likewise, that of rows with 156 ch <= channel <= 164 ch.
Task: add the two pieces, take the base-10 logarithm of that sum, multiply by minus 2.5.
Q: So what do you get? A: -7.38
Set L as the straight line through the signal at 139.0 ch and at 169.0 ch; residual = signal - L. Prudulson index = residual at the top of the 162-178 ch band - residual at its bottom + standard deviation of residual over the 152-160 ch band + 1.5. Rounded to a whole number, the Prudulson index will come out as 2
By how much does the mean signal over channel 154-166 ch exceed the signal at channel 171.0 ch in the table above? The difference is 11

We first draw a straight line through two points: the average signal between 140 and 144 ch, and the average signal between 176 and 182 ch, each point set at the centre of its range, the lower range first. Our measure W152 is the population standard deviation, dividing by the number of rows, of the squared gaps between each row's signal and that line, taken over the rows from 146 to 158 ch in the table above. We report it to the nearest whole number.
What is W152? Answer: 76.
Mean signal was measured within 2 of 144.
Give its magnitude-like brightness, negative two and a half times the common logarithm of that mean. -6.663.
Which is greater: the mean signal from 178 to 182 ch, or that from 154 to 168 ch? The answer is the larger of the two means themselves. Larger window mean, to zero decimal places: 455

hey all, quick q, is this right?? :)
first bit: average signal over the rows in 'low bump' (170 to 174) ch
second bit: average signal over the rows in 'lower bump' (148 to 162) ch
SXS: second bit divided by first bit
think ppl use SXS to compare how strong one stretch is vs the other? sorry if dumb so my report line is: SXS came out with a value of 1.03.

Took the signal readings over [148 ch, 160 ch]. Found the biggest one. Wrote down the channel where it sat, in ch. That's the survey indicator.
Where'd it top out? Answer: 149.0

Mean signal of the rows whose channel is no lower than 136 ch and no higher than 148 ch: 467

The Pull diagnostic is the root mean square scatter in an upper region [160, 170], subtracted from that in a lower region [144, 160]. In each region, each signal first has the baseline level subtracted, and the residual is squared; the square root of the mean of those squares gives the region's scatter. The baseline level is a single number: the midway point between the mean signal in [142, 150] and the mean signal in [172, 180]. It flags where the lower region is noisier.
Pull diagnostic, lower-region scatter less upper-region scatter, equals 3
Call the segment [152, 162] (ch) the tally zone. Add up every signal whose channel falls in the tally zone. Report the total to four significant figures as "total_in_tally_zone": 2272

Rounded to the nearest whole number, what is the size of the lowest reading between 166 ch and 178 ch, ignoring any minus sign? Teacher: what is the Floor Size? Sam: 442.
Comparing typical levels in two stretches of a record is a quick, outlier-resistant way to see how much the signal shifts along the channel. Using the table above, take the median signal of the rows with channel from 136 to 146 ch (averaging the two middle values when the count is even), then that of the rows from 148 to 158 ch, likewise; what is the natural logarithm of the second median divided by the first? -0.015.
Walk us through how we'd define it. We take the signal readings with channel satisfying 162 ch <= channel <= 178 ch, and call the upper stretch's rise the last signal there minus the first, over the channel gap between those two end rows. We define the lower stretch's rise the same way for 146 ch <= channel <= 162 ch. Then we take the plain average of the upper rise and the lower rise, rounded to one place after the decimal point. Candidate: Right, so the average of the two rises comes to -1.5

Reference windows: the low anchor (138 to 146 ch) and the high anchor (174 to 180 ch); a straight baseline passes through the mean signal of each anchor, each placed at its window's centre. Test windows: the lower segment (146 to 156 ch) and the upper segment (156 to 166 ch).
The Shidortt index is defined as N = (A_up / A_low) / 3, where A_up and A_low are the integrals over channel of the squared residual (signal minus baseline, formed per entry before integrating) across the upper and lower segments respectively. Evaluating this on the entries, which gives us 0.35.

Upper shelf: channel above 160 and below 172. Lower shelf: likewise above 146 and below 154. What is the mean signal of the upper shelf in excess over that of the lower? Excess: -13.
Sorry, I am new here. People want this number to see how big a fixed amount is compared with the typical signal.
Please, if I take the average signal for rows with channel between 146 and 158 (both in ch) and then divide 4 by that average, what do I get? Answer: 0.0086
